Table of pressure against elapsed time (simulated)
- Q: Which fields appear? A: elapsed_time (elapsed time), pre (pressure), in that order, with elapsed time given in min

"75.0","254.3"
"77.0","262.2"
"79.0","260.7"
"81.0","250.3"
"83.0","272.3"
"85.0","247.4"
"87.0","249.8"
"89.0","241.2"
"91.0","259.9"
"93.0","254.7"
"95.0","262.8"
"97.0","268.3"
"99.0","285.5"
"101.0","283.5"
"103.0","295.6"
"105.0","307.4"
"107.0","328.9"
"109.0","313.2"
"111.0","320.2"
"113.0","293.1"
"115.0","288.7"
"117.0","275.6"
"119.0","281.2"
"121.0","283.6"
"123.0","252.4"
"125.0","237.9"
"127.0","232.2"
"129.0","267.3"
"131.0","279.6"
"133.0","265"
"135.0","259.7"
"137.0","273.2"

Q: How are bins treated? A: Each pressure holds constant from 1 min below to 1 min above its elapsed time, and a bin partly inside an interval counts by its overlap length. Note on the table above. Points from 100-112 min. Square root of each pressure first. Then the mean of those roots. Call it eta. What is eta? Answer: 17.5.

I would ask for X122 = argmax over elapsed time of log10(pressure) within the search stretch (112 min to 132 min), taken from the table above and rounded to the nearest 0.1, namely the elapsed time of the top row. 113.0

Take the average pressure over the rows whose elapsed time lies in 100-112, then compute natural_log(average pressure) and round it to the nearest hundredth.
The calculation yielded 5.73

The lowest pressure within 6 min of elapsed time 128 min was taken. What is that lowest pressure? 232.2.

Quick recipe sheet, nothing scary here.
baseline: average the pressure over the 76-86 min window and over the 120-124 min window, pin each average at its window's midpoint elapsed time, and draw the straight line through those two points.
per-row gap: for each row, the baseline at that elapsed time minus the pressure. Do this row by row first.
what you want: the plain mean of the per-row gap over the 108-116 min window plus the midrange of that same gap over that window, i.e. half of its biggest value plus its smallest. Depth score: -77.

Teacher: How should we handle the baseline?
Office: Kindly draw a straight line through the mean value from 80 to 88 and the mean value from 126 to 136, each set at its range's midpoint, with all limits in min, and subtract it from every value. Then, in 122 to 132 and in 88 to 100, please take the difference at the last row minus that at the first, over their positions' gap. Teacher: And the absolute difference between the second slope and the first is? 1.0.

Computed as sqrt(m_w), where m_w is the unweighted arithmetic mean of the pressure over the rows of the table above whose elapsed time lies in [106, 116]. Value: 17.6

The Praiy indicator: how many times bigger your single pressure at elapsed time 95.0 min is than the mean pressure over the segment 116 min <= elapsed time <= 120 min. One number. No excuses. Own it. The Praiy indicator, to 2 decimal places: 0.94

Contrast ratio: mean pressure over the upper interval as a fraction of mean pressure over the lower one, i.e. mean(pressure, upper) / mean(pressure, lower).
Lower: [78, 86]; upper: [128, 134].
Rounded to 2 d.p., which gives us 1.05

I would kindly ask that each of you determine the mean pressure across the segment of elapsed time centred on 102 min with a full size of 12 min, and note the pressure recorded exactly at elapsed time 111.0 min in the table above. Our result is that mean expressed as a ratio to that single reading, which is 0.92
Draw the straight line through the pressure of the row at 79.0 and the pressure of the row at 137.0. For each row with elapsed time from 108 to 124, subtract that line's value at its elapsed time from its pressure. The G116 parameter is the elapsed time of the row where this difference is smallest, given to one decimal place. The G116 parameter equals 123.0 min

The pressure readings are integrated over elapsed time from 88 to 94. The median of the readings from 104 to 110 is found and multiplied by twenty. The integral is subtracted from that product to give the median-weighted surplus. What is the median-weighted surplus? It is 4752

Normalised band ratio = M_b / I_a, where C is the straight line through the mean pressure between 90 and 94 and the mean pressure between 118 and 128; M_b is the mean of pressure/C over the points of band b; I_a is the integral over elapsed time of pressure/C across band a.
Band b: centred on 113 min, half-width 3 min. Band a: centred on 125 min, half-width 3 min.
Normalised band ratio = 0.208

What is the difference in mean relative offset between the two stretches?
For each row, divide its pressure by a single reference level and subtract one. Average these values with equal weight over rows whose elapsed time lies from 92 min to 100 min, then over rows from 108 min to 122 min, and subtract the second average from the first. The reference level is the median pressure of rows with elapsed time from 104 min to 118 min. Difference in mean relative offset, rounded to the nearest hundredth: -0.08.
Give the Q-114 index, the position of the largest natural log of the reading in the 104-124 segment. 107.0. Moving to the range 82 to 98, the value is 83.0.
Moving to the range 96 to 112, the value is 107.0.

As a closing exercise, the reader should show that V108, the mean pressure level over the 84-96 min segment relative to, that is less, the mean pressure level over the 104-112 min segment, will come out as -65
